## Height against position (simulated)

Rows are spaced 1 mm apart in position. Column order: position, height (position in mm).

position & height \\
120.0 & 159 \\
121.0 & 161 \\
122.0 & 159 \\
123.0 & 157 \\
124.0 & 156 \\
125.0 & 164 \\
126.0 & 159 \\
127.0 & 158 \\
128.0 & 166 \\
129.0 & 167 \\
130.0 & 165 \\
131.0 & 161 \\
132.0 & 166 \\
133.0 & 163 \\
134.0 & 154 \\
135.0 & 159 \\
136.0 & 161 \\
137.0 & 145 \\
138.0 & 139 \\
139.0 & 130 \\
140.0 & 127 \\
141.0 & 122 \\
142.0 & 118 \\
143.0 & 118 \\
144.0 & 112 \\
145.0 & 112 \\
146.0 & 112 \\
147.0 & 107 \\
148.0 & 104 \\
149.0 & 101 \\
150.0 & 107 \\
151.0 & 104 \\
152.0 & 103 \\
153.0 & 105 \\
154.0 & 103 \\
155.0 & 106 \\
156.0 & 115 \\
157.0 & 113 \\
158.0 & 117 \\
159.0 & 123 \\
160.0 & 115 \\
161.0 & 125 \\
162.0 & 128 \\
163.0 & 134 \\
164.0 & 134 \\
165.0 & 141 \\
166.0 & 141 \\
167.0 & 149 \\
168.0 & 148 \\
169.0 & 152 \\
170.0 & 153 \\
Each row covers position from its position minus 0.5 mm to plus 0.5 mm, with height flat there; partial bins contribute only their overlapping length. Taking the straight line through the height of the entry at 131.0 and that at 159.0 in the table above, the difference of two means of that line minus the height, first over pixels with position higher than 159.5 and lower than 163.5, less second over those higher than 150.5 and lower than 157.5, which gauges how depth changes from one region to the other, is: -29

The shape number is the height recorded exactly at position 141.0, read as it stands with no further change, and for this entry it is 122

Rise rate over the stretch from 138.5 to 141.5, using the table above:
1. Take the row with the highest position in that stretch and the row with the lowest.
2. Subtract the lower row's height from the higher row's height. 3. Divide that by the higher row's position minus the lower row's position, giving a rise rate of -4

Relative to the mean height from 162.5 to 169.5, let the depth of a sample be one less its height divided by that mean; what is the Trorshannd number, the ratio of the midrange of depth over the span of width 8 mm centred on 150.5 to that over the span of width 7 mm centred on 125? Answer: -2.1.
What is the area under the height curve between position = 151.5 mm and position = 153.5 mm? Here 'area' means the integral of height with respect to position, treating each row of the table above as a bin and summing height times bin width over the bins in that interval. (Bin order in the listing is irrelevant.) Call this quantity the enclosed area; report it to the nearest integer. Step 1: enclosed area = 208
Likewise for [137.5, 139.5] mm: 269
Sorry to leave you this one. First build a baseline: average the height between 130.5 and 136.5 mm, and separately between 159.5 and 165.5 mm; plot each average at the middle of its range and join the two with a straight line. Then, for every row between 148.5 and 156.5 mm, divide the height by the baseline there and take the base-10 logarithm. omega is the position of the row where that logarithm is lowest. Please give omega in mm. 149.0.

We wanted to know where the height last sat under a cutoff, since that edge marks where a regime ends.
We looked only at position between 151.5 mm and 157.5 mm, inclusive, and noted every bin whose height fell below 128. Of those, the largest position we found 157.0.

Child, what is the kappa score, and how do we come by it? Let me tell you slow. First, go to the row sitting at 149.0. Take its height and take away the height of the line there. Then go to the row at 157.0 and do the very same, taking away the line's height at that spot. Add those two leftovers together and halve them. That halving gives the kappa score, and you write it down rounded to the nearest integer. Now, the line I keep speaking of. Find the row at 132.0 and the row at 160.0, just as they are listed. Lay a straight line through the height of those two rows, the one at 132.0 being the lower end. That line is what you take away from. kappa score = -21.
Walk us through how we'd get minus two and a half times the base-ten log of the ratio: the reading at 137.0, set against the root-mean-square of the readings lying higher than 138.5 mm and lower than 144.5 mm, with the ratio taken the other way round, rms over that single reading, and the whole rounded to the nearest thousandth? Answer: 0.194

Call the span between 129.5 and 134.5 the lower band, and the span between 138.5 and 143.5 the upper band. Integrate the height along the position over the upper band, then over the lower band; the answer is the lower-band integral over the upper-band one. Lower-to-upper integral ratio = 1.32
